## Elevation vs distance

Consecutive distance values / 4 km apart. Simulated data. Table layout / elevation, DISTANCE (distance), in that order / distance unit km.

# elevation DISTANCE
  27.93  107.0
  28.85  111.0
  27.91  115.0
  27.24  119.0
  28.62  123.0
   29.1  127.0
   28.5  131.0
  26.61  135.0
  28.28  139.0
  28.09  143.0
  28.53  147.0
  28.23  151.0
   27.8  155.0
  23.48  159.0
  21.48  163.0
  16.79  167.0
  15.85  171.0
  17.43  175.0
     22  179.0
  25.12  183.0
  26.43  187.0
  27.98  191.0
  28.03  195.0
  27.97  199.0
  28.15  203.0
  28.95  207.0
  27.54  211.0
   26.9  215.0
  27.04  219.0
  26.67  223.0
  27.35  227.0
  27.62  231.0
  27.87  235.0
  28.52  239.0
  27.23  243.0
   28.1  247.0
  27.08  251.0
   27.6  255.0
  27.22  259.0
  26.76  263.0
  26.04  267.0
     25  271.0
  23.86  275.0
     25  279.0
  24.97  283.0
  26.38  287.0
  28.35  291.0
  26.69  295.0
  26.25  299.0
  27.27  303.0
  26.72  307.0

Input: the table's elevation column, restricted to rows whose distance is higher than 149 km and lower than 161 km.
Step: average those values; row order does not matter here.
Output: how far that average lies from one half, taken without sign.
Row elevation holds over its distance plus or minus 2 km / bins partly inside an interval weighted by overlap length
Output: 26.0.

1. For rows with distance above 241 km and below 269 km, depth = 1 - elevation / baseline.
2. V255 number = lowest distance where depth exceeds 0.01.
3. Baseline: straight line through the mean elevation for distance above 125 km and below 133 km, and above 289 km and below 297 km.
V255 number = 243.0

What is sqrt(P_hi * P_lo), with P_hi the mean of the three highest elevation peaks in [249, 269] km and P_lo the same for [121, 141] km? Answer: 28.0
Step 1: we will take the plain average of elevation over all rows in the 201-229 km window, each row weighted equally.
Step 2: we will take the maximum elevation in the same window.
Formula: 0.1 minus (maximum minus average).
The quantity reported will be -1.34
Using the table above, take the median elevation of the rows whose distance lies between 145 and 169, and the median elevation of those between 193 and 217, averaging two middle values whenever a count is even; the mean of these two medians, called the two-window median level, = 26.8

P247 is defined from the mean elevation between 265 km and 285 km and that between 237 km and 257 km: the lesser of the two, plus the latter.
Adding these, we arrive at 52.7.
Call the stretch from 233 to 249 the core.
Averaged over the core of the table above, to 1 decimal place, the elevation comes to 27.9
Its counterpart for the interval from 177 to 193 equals 25.4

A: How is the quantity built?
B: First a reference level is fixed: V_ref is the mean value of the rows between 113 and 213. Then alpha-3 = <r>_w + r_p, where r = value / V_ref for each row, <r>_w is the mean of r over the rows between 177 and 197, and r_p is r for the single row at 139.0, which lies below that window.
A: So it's 2.10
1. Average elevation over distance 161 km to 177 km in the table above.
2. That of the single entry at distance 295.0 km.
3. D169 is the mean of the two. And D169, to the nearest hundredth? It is 22.29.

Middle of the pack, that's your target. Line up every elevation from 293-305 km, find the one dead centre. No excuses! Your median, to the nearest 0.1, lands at 26.7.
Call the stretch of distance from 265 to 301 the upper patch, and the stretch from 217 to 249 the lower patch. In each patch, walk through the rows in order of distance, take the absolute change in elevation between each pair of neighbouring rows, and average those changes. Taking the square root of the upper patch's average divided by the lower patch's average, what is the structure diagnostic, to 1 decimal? 1.3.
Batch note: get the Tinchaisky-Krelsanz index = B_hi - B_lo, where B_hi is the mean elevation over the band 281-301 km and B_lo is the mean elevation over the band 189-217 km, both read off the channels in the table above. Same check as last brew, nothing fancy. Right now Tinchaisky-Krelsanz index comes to -1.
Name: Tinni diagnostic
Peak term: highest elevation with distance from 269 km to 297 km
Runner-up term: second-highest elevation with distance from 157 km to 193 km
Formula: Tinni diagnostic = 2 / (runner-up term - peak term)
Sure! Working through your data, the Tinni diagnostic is -1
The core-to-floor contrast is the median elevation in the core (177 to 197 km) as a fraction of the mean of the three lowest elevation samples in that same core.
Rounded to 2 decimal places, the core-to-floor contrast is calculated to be 1.08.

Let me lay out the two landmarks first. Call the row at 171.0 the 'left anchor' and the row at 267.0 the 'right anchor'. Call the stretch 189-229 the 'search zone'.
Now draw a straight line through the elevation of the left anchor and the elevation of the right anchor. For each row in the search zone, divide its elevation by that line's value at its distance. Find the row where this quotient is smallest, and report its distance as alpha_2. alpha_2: 223.0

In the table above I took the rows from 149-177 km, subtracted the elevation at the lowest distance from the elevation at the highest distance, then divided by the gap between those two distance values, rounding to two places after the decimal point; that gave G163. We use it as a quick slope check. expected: -0.45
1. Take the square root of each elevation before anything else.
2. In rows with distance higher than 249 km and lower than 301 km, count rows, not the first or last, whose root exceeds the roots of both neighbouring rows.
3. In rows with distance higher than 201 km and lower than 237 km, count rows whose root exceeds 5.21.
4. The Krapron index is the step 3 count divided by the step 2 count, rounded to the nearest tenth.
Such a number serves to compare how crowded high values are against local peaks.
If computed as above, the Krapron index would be 2.0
